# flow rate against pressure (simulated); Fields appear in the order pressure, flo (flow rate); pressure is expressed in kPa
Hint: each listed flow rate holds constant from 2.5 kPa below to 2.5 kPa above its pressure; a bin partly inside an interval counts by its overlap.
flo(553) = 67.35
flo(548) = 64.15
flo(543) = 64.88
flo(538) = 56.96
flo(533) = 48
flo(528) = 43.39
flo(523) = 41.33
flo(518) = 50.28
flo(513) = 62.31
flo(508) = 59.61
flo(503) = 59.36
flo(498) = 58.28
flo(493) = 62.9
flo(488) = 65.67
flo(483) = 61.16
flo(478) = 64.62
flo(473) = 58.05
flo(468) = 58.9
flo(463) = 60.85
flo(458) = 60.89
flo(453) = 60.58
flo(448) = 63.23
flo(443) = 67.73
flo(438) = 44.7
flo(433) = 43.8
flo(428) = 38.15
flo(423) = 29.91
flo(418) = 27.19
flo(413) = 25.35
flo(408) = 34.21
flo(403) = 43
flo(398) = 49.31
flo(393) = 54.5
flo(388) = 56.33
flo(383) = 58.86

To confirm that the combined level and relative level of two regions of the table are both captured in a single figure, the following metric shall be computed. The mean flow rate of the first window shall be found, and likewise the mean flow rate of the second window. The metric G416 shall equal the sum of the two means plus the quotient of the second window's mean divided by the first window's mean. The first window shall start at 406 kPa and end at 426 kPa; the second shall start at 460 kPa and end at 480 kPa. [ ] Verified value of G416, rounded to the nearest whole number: 92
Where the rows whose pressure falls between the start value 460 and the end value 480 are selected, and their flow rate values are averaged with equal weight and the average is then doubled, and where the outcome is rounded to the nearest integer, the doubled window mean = 121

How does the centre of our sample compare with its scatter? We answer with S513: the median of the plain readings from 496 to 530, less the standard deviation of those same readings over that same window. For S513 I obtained 50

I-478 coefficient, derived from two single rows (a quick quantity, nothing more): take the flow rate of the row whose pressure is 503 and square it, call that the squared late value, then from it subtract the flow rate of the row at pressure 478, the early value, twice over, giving 3394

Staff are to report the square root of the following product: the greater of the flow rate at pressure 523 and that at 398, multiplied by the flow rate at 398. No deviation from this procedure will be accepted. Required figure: 49.3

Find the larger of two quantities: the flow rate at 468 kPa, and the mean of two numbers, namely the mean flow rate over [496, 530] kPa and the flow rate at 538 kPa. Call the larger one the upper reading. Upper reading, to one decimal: 58.9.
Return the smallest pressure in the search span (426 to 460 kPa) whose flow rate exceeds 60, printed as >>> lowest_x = 443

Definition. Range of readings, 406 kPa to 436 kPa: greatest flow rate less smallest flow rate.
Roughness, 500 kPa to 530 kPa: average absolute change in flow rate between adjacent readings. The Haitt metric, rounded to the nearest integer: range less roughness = 13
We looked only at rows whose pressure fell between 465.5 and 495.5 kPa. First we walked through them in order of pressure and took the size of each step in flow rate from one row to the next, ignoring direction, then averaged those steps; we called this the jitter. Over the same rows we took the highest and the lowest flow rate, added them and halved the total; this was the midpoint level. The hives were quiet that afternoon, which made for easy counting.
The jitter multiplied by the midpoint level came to 225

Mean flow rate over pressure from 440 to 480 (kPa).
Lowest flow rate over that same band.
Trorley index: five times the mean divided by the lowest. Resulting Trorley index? 5.3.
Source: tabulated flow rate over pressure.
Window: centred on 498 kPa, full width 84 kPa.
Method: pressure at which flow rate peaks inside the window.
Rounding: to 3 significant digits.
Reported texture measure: 488 kPa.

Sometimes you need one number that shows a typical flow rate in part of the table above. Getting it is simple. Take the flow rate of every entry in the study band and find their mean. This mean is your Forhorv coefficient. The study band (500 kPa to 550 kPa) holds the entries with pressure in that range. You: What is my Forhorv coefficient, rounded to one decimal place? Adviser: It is 55.0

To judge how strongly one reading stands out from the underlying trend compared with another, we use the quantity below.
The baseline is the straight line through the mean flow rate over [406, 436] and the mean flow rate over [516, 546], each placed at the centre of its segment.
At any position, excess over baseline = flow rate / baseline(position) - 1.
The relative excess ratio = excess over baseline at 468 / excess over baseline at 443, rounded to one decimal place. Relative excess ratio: 0.5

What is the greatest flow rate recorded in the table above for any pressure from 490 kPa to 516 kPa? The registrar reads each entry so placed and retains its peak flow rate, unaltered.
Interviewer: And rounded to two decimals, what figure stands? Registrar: 62.90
